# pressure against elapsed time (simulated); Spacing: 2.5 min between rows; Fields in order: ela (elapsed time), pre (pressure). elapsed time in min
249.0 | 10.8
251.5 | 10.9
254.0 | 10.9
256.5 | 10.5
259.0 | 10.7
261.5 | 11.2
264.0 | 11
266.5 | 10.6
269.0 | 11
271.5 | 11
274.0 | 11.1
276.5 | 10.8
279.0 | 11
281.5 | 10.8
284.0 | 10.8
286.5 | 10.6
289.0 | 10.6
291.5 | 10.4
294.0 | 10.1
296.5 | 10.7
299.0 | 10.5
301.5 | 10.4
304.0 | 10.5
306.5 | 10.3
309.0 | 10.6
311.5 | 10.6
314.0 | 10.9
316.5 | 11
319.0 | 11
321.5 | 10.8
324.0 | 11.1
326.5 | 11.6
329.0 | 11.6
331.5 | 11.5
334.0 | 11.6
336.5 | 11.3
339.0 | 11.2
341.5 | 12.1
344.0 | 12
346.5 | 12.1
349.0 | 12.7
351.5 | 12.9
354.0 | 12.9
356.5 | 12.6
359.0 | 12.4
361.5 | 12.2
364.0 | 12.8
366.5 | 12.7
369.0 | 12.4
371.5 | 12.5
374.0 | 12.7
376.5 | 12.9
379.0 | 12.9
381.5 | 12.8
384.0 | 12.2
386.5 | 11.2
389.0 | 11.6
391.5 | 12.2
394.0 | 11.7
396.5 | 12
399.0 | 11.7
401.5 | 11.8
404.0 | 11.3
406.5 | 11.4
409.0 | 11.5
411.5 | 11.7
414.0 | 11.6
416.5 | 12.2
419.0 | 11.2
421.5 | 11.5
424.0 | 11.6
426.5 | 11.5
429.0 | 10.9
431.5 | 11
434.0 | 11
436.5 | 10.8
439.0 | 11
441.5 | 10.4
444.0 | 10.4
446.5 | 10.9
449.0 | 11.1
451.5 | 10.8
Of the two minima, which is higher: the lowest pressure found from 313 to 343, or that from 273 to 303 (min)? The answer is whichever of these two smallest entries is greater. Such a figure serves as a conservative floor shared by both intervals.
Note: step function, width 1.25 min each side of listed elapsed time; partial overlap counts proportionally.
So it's 10.8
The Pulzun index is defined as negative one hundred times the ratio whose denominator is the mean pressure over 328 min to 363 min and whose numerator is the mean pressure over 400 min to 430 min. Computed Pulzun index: -95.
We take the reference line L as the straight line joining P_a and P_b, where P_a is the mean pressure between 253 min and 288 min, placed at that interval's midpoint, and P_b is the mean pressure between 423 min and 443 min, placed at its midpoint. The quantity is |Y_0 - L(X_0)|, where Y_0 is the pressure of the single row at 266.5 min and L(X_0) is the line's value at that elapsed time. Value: 0.25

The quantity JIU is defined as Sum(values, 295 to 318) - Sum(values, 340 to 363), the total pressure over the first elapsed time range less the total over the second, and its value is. -16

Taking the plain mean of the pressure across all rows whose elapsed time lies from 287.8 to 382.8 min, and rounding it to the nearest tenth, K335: 11.6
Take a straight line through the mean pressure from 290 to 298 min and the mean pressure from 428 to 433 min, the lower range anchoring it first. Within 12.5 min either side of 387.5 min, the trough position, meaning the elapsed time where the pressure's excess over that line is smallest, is 386.5 min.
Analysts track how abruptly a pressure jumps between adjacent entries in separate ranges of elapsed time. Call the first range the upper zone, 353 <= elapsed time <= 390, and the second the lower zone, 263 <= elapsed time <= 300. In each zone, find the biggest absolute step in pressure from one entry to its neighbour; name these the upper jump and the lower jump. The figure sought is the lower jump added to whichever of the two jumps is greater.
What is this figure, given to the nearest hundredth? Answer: 1.60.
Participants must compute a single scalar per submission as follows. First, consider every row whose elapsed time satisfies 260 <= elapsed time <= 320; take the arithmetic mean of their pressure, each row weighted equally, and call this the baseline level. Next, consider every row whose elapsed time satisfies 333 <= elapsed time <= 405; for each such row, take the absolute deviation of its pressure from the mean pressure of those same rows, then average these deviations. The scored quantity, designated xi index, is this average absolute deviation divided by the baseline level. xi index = 0.044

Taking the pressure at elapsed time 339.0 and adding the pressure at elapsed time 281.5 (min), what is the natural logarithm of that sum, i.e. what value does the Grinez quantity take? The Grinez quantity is 3.09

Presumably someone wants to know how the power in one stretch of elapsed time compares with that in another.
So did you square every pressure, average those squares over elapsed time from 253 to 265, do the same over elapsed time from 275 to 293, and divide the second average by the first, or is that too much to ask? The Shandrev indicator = 0.97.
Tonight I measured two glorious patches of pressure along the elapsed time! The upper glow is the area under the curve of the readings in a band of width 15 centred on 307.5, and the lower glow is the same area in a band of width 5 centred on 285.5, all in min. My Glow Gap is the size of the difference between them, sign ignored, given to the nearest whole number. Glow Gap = 105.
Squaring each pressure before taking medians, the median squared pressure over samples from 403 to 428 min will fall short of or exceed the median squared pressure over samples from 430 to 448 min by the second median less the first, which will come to -13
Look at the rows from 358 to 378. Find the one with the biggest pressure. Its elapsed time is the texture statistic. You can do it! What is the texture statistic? 376.5 min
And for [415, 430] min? 416.5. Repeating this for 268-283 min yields 274.0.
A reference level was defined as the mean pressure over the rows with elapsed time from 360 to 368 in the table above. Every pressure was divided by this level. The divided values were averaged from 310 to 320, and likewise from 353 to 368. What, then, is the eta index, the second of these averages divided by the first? 1.16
